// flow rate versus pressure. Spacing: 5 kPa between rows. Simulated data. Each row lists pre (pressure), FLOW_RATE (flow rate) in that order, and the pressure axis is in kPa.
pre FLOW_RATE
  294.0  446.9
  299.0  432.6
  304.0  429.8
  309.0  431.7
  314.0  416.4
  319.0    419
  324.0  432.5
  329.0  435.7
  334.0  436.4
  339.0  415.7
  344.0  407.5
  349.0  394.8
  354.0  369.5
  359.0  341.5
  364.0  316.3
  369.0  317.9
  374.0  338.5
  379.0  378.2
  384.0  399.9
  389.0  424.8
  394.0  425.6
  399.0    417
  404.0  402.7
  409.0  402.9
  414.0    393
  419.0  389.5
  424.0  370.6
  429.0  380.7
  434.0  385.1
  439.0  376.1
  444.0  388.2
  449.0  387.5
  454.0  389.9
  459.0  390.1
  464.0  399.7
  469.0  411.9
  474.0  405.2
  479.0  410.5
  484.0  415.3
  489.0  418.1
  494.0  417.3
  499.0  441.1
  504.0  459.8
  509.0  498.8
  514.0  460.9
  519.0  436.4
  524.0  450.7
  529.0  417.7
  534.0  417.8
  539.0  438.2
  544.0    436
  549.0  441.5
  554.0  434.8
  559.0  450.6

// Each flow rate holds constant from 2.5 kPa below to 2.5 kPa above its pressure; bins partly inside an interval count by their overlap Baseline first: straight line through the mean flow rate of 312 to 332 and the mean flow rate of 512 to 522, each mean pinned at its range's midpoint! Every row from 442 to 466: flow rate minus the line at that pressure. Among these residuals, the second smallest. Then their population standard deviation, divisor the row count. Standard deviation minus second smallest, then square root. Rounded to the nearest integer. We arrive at 7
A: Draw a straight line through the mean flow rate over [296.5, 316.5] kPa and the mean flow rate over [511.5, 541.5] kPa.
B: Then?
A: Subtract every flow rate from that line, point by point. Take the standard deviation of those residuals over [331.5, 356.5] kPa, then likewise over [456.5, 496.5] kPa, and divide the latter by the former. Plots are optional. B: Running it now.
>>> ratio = 0.4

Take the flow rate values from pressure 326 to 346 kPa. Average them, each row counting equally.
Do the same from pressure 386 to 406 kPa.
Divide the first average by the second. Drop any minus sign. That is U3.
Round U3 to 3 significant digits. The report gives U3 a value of 1.02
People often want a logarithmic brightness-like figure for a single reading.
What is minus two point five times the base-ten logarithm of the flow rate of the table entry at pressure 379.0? -6.44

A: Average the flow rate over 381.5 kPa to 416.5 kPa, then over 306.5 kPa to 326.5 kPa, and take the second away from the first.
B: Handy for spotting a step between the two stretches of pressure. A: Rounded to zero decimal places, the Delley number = -15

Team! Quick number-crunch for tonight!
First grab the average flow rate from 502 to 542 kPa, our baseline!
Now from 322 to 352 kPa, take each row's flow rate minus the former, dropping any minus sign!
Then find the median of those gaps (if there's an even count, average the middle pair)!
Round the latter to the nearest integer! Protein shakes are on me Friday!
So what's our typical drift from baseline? 23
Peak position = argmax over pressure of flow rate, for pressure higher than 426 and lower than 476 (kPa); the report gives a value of 469.0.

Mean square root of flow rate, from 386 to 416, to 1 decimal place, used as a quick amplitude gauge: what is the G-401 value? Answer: 20.3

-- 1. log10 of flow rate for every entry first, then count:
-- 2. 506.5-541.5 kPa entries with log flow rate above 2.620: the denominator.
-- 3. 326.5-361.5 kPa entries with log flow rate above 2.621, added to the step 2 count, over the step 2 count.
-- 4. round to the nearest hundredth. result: 1.29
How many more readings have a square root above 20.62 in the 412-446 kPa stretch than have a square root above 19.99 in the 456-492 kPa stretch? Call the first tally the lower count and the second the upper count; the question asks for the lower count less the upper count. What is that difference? -6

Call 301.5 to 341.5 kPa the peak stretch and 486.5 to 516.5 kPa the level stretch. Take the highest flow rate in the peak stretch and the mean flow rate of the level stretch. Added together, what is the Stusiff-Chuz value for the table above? 886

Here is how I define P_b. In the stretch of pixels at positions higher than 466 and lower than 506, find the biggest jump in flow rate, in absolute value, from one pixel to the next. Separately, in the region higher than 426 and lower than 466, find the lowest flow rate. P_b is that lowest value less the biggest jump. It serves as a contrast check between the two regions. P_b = 352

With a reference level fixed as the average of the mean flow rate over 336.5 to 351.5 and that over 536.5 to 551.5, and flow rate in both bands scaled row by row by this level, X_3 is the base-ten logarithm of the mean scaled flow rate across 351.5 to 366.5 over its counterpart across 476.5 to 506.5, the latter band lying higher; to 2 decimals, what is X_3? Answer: -0.10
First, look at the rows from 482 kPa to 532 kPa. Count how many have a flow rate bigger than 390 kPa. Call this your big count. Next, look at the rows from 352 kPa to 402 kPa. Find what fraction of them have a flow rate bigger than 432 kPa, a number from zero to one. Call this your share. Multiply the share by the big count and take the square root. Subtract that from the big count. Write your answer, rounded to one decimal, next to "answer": 10.0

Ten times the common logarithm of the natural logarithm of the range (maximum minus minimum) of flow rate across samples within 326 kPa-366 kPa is 6.80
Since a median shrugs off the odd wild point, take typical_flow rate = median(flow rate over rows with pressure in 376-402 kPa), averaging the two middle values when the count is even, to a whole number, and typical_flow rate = 417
